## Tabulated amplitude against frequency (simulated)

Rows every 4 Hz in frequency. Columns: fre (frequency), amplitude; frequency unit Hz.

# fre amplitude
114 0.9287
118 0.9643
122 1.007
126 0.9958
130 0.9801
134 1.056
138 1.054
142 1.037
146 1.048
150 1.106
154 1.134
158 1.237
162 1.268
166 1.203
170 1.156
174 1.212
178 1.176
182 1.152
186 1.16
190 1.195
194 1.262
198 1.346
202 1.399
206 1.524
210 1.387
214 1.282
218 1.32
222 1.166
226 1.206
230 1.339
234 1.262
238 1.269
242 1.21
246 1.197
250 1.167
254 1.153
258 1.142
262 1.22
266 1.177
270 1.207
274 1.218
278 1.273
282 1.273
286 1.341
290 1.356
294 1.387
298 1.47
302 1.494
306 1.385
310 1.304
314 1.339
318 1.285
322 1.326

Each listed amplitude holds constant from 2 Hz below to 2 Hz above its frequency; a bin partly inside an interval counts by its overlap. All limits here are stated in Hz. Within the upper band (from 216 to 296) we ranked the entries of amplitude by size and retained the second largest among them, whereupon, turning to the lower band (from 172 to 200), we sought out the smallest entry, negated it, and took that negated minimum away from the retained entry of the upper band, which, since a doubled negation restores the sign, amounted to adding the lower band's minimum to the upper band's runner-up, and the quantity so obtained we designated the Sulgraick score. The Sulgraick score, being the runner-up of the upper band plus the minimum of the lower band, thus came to 2.51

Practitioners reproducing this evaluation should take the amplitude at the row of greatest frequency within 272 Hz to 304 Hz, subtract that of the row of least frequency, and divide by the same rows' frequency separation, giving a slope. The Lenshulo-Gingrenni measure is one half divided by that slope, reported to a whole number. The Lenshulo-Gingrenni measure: 51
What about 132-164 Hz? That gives 66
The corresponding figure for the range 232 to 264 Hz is -333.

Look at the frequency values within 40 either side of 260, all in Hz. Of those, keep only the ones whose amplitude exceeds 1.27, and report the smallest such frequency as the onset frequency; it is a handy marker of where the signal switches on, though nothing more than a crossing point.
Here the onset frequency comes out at 230 Hz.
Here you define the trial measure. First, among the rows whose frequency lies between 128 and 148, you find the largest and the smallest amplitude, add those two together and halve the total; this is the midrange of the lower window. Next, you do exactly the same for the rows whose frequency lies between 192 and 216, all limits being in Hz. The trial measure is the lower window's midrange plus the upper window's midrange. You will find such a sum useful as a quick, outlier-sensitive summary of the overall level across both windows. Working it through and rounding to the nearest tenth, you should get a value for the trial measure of 2.4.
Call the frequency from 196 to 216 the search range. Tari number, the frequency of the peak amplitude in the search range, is 206 Hz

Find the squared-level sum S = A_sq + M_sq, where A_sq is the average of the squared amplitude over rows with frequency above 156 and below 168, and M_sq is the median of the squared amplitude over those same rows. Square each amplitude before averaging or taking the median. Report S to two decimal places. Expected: 3.06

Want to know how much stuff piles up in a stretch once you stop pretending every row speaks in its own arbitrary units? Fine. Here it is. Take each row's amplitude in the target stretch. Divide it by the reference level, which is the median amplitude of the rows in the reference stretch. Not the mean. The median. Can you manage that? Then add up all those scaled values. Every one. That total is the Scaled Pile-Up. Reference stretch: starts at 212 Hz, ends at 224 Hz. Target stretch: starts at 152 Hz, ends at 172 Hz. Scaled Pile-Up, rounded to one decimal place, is 4.7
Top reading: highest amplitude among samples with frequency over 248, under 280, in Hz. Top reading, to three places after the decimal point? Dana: 1.273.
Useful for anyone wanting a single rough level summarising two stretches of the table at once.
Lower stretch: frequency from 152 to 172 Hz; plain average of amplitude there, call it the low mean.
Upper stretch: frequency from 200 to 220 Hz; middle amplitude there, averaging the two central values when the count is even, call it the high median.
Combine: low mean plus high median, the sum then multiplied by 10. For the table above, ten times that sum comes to 25.9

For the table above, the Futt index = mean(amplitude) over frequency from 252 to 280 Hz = 1.20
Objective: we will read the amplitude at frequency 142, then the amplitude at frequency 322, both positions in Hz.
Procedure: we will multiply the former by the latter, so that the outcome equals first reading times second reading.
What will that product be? 1.38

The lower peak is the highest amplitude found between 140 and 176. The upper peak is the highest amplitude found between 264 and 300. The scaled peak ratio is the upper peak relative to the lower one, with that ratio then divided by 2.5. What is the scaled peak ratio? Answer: 0.46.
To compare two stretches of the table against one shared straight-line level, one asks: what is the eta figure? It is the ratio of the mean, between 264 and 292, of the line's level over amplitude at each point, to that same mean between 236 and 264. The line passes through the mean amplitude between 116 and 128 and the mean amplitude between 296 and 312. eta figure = 0.99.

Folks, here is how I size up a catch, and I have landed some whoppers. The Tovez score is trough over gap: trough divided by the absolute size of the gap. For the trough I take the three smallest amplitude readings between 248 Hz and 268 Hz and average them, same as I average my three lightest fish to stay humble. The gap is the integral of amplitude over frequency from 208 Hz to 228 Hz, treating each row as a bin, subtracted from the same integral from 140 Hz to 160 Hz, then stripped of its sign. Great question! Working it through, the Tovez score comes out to 0.361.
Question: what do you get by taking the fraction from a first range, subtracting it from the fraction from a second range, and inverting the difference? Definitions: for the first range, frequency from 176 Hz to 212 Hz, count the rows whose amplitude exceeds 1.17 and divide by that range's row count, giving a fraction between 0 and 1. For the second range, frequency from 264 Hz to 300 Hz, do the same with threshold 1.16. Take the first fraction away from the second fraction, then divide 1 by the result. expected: 4.5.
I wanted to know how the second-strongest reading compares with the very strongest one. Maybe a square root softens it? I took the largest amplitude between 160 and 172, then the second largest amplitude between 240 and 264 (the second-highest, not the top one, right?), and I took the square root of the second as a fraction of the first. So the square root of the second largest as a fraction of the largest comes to 0.98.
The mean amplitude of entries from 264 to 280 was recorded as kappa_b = 1.22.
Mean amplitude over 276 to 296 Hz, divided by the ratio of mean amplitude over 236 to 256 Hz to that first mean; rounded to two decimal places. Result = 1.47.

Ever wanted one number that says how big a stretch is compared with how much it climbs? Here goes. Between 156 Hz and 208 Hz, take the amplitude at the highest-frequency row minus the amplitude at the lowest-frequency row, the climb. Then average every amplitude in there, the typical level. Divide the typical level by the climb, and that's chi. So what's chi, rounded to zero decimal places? 4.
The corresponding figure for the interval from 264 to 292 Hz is 7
